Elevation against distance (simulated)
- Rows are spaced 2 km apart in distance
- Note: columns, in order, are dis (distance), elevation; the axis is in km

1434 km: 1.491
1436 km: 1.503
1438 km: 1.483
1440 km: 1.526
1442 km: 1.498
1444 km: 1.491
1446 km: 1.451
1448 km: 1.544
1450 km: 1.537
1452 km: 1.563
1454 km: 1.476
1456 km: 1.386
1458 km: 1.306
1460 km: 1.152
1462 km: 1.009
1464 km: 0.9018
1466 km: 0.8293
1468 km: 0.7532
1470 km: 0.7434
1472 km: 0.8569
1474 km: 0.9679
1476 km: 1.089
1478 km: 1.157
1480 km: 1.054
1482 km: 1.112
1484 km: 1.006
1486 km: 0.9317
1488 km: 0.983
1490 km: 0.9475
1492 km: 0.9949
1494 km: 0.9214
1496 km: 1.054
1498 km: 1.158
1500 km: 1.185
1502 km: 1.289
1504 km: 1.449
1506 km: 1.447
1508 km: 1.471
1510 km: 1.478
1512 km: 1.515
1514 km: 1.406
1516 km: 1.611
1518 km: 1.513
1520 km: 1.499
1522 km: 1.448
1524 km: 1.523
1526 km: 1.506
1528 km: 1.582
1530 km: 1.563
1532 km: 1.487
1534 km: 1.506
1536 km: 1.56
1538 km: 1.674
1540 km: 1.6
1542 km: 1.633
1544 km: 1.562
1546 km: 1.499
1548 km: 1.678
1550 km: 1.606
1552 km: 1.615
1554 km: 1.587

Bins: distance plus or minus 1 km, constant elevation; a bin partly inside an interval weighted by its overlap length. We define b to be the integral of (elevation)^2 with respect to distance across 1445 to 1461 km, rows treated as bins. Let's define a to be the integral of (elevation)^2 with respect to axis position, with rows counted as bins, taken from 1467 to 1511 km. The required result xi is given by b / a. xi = 0.6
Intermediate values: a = 55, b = 33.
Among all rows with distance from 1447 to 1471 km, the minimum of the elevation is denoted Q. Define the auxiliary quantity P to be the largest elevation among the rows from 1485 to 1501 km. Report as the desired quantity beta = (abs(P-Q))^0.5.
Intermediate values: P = 1.185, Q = 0.7434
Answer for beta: 0.66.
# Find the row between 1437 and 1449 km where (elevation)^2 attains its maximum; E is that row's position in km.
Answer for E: 1448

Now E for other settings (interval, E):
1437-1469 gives 1452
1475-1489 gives 1478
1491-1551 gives 1548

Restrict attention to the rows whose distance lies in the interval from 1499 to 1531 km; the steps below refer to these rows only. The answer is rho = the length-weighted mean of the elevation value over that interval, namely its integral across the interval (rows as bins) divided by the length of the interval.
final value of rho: 1.5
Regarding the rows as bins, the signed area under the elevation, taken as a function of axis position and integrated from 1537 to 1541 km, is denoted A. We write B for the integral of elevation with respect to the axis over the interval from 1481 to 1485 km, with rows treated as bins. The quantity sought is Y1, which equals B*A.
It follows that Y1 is 28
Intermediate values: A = 6.55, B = 4.2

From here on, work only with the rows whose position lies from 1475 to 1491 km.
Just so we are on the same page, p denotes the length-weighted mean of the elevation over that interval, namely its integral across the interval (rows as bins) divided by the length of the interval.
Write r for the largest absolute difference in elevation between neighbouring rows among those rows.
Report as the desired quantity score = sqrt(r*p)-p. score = -0.7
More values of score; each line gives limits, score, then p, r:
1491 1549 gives -0.9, 1.44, 0.205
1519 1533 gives -1.2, 1.52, 0.076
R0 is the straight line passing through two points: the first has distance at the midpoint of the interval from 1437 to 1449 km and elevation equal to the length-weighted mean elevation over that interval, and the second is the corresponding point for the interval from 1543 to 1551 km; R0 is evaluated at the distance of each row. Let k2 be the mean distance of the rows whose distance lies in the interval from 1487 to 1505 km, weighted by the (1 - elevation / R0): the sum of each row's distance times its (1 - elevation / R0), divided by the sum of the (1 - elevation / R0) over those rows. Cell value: 1494.2 km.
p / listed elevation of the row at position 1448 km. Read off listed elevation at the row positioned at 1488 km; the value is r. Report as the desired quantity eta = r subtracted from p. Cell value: 0.56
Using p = 1.544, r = 0.983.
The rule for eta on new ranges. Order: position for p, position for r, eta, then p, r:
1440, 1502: 0.24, 1.526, 1.289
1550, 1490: 0.66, 1.606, 0.9475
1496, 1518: -0.46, 1.054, 1.513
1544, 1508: 0.09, 1.562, 1.471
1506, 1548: -0.23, 1.447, 1.678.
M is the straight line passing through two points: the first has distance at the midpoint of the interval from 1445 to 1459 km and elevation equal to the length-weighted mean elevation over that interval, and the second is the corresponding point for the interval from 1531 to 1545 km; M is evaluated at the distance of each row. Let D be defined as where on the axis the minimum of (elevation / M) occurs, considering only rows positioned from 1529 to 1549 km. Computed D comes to 1546 km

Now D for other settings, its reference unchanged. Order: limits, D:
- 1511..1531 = 1514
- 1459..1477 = 1470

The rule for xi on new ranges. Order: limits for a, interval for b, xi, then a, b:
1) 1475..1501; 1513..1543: 2.5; 29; 71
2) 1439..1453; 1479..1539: 3.4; 32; 109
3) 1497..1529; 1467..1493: 0.4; 67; 25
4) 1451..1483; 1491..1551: 3.2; 40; 128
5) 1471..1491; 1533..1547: 1.7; 21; 35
